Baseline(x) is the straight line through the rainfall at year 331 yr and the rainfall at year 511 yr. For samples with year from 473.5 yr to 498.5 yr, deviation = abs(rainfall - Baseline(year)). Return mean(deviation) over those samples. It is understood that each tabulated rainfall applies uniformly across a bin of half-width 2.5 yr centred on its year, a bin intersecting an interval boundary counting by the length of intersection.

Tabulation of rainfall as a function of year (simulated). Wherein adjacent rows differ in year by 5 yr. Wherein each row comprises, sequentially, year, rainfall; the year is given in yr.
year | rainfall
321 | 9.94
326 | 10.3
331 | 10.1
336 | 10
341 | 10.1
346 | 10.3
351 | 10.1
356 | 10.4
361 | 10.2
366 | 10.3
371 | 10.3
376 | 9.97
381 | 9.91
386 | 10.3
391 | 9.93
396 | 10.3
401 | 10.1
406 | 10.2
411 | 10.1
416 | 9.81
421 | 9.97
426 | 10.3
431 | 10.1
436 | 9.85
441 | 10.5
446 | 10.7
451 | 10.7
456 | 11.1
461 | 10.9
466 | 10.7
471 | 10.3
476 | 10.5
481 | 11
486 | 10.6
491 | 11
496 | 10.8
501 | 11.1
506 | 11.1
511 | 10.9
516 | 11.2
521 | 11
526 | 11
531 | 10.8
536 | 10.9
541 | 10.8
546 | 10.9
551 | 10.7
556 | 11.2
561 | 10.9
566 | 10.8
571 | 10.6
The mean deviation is 0.18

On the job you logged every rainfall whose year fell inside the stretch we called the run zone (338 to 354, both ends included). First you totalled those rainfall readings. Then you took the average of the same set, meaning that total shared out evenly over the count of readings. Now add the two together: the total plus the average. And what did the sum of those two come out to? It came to 40.7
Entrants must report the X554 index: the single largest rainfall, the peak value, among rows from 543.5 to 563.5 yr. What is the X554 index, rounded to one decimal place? 11.2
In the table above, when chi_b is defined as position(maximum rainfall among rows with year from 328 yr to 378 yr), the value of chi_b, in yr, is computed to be 356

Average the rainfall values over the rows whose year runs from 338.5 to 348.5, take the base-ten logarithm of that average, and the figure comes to 1.01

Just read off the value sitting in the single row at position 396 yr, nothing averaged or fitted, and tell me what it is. 10.3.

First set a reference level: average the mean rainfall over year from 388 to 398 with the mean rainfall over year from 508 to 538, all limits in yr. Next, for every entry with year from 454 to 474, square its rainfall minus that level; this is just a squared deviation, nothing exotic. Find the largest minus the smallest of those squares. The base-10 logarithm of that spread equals -0.54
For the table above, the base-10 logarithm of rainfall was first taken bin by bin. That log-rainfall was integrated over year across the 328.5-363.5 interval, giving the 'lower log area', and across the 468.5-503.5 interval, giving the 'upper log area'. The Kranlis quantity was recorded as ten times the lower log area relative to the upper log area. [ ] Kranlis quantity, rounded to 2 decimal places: 9.77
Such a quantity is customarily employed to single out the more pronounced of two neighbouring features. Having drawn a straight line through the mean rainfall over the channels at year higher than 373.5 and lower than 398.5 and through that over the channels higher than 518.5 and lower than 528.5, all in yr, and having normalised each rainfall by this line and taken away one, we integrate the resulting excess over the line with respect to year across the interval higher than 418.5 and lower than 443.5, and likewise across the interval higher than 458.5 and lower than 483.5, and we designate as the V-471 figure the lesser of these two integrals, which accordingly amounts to -0.57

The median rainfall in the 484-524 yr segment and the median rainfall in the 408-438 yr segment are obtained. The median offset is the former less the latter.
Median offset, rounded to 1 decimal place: 1.0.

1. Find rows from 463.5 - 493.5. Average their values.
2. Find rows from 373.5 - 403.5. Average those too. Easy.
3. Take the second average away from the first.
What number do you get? 0.6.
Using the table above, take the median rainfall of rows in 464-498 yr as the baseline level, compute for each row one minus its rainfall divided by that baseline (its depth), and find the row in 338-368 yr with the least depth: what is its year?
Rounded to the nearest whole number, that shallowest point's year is 356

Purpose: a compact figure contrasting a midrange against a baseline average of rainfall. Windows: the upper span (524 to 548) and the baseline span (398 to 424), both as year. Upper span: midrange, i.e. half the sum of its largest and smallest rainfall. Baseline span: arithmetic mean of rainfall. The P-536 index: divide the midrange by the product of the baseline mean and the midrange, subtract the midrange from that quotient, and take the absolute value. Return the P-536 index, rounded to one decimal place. 10.8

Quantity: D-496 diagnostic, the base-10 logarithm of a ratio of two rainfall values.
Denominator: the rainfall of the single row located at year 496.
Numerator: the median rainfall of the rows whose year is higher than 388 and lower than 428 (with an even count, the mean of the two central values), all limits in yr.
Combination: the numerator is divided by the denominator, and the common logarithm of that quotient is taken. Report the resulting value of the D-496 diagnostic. -0.029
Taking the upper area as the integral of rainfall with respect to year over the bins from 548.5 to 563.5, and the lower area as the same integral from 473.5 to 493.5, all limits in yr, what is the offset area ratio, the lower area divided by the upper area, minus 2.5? -1.2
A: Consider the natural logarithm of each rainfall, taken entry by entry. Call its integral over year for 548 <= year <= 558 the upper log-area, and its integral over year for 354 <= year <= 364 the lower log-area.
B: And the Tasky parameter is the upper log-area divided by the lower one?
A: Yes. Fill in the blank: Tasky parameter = 1.03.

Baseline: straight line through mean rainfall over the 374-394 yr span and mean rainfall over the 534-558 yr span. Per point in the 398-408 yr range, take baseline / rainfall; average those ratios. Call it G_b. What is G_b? 1.00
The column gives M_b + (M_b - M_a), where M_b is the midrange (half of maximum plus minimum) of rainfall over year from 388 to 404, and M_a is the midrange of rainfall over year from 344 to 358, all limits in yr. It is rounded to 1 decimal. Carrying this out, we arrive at 10.0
